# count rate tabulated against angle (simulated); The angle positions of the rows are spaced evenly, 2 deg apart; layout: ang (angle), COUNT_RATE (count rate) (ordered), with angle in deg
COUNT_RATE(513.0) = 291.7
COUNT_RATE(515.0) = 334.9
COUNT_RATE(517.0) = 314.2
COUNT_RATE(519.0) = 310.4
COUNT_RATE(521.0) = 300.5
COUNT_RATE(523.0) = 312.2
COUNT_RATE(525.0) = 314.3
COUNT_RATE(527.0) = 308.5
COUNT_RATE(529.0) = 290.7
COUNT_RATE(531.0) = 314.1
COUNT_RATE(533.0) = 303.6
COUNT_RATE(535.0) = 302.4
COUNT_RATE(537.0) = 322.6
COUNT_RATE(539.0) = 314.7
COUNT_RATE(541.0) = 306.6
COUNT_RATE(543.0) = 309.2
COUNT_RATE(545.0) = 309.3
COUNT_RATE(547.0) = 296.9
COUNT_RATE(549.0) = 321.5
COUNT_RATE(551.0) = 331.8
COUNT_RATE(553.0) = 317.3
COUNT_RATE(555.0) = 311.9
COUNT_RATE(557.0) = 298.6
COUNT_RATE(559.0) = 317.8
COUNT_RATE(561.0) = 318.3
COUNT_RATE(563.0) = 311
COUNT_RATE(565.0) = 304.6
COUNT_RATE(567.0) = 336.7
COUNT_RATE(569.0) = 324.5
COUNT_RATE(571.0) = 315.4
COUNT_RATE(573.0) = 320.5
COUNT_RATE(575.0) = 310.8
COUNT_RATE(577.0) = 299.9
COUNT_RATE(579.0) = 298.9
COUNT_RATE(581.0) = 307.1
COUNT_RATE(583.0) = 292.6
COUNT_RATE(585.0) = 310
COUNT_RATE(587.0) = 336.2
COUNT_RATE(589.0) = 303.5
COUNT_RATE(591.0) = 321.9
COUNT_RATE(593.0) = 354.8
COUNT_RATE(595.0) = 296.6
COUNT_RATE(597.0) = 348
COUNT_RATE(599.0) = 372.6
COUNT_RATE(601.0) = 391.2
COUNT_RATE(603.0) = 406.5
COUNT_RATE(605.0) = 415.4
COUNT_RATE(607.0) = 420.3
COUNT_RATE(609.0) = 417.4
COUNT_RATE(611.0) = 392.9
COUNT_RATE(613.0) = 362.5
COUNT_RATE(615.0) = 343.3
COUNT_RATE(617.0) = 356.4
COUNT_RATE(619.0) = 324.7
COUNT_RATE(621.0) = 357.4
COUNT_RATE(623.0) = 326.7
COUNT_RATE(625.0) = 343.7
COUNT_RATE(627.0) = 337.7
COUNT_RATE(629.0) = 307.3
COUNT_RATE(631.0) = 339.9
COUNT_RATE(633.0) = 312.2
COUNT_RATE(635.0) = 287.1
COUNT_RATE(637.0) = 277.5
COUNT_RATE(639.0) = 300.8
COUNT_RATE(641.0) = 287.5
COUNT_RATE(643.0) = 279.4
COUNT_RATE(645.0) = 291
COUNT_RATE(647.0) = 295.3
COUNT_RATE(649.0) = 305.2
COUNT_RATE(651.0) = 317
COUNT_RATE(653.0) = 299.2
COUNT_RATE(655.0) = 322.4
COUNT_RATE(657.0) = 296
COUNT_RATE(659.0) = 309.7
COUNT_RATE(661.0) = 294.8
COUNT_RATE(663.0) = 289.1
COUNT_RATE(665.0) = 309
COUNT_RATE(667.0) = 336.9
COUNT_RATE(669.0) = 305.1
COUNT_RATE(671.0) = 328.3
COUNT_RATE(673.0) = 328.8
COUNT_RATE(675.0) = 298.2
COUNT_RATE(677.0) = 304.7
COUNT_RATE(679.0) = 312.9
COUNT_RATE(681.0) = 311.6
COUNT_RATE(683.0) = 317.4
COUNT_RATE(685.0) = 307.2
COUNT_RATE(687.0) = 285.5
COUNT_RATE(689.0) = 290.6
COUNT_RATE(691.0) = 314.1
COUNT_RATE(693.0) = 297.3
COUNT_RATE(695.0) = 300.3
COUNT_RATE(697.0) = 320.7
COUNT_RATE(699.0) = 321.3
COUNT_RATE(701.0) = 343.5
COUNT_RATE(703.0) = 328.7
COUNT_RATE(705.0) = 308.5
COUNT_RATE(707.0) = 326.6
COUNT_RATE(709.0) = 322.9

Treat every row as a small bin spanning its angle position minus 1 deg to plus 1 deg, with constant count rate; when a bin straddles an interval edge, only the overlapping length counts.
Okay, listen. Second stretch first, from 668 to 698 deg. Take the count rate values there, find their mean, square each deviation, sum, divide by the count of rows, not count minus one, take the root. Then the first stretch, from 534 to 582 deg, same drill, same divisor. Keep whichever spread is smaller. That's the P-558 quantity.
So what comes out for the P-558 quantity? 10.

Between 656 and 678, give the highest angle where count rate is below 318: 677.0 deg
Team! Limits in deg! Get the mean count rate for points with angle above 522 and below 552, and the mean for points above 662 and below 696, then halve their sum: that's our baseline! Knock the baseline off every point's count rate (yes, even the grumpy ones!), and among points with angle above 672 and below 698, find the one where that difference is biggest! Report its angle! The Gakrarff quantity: 673.0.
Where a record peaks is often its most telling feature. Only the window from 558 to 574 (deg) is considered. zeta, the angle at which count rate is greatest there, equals 567.0 deg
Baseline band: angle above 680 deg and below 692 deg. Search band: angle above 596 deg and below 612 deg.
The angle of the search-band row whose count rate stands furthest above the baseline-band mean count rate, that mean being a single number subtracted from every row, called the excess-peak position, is 607.0 deg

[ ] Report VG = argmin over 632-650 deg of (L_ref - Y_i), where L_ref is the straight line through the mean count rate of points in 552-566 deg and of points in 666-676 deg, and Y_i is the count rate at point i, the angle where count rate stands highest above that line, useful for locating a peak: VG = 633.0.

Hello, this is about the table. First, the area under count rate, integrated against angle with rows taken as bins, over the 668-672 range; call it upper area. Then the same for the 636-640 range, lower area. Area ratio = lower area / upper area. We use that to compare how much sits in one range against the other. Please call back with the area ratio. 0.91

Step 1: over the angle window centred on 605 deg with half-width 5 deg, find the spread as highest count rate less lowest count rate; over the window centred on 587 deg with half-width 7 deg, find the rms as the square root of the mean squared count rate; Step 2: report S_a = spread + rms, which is 348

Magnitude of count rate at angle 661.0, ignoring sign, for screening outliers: 295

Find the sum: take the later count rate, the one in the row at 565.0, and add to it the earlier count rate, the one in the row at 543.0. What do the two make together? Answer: 614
